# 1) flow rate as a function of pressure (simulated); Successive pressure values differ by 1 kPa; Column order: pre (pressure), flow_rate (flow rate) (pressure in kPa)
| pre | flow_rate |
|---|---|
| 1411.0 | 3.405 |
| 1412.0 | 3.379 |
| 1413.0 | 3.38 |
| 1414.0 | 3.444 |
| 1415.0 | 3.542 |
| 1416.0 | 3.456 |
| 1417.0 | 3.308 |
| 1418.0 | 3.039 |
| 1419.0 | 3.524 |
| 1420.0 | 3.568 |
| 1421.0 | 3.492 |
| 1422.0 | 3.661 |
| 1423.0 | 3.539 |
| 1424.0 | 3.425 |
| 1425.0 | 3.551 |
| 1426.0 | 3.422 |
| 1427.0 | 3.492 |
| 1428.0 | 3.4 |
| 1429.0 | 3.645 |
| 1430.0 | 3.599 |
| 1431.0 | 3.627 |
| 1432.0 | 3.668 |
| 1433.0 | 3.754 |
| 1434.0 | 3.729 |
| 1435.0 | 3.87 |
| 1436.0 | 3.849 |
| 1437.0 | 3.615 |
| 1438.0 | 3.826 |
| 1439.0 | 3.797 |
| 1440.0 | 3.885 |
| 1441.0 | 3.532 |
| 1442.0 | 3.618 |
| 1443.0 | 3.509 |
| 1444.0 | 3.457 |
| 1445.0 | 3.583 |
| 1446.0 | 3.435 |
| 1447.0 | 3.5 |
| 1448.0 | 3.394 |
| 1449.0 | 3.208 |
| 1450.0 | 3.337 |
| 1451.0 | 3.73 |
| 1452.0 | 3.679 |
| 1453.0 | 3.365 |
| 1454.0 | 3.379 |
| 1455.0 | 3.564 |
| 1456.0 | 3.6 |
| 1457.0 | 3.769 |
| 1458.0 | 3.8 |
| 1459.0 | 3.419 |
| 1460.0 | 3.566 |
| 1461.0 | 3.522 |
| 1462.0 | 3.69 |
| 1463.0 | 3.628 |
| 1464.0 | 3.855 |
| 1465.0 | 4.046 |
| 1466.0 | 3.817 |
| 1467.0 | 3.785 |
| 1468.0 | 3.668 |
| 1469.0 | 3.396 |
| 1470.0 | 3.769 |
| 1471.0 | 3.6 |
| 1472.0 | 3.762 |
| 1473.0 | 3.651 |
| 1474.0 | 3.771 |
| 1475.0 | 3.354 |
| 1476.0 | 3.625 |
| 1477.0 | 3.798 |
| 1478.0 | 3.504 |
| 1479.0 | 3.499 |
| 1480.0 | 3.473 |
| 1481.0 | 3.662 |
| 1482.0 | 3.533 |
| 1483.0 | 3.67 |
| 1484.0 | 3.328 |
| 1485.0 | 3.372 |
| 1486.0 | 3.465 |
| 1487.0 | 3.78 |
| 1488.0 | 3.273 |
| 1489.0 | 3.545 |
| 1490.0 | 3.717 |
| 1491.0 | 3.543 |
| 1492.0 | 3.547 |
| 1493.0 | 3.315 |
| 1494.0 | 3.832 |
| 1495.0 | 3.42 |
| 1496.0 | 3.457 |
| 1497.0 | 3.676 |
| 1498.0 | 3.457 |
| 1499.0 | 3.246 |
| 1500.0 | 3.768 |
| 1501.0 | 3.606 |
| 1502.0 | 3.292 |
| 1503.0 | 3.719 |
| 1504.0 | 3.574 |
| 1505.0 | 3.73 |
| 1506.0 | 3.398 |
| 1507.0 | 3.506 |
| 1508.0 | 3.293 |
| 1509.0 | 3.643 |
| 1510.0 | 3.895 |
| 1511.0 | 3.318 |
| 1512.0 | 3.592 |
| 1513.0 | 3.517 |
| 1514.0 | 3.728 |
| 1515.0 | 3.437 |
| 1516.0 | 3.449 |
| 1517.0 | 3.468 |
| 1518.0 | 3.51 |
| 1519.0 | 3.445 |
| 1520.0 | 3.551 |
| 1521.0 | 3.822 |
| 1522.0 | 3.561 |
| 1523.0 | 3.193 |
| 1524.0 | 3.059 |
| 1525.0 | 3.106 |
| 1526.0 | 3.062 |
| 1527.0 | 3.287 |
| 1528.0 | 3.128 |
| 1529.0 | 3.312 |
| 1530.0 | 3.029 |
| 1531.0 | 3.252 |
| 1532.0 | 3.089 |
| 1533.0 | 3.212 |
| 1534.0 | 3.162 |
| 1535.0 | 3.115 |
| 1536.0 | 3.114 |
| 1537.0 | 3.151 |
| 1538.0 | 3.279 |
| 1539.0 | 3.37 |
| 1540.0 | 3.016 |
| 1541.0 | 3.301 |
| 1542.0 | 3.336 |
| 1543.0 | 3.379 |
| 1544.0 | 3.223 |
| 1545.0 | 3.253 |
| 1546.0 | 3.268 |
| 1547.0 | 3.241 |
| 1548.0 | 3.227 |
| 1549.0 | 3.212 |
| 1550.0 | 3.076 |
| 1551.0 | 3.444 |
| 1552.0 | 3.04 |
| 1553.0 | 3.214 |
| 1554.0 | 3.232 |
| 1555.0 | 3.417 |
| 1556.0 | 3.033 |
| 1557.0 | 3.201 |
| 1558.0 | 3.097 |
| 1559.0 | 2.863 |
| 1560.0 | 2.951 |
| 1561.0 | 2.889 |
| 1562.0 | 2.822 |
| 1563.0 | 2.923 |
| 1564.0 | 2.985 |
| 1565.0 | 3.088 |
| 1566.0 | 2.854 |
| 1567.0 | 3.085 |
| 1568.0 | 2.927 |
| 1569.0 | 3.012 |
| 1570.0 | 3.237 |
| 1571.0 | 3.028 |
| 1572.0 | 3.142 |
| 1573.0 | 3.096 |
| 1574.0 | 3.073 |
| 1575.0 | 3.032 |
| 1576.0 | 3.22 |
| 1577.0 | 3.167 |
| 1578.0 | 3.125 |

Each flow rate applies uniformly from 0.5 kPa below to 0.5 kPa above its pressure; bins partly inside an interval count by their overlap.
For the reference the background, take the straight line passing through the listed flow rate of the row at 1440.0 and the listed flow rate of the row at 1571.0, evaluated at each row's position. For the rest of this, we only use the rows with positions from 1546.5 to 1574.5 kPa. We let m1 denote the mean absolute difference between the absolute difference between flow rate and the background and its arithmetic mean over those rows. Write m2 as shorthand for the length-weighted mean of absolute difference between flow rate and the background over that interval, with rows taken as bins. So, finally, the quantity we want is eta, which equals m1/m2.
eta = 0.591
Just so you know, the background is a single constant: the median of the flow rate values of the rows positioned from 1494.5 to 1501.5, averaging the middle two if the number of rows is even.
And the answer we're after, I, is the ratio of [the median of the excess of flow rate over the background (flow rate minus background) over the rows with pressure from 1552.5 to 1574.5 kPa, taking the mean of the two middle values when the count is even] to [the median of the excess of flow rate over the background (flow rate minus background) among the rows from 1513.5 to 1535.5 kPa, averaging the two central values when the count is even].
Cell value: 2.2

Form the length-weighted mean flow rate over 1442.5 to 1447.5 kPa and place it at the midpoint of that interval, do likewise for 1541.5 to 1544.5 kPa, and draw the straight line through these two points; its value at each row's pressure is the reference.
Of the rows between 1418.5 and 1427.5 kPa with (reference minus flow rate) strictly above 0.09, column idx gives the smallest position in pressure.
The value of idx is 1424.0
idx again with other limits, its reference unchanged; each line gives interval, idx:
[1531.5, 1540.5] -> 1532.0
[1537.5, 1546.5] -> 1540.0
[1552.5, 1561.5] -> 1556.0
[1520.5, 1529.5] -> 1523.0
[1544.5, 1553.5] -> 1550.0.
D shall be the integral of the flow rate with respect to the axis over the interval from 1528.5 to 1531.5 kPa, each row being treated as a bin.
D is 9.6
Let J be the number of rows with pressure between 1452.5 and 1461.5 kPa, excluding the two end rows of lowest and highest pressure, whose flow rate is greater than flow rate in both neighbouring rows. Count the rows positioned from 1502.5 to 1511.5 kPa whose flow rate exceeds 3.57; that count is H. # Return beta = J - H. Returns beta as -3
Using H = 5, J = 2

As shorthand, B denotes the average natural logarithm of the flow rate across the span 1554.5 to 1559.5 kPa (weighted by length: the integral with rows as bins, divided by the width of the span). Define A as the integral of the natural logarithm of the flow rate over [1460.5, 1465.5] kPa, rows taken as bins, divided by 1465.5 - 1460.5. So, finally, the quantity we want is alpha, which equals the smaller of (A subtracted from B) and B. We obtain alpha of -0.18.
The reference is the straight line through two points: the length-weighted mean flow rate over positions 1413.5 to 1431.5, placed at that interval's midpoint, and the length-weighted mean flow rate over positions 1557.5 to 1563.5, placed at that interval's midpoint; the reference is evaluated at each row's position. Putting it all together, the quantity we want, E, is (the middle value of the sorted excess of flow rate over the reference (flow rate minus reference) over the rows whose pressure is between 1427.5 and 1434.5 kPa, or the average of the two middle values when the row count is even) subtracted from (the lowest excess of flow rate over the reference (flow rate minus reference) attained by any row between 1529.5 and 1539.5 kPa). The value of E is -0.21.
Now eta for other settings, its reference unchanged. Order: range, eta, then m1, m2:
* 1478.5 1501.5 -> 0.559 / 0.081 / 0.14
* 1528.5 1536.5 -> 0.548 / 0.067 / 0.12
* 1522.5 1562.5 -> 0.553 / 0.072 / 0.13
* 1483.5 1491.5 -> 0.527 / 0.085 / 0.16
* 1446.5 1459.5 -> 0.573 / 0.164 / 0.29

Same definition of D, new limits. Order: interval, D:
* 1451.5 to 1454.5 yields 10.4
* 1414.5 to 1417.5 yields 10.3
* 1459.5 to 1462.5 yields 10.8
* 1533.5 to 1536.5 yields 9.4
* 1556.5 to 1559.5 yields 9.2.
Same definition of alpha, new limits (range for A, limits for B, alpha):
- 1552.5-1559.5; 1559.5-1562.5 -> -0.09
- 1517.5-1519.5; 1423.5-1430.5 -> 0.01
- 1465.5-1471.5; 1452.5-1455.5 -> -0.07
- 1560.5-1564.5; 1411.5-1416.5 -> 0.17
